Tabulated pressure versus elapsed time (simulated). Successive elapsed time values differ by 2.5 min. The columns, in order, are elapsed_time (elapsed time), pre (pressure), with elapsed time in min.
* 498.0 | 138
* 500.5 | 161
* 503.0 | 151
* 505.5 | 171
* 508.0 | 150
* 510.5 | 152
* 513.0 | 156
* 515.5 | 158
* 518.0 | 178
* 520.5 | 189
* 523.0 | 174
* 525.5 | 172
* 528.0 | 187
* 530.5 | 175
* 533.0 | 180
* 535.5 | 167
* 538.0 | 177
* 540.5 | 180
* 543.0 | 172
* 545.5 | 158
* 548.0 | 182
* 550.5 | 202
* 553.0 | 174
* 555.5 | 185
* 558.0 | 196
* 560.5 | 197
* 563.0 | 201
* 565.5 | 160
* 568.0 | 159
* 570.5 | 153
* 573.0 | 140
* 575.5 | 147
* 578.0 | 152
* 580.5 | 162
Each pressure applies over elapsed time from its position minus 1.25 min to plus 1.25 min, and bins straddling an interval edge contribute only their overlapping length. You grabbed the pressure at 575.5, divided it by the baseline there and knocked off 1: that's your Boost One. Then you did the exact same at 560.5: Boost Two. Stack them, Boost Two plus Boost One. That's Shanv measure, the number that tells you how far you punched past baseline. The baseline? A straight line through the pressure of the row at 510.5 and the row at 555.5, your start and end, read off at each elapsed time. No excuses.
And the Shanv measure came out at -0.22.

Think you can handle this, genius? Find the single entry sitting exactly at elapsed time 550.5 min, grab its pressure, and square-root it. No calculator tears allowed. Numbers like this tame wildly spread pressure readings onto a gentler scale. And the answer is 14.2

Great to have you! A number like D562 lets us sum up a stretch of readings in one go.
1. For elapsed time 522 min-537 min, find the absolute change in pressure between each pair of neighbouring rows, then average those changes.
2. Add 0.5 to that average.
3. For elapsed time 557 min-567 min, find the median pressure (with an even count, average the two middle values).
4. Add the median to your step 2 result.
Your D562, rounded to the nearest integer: 206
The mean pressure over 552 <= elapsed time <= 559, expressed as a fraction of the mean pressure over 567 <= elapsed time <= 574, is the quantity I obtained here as 1.23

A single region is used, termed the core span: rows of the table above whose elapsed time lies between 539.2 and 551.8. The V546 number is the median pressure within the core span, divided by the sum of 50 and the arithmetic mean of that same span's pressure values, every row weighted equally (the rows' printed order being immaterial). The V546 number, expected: 0.79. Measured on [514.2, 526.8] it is 0.78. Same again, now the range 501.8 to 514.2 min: 0.74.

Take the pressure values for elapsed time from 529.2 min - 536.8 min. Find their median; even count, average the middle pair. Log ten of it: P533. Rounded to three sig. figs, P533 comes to 2.24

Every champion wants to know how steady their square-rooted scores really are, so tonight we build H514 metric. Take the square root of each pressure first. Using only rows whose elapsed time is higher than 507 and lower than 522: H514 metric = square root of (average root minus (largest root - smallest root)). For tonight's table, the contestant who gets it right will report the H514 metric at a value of 3.36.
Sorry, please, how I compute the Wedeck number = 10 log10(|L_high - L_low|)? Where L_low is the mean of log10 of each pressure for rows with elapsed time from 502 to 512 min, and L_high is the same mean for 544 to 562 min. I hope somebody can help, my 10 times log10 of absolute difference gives -11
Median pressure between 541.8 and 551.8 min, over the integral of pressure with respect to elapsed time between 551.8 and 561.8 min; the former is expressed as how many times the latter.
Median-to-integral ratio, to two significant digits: 0.094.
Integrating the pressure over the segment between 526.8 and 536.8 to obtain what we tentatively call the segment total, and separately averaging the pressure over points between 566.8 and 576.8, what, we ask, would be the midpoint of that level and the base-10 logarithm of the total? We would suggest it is 76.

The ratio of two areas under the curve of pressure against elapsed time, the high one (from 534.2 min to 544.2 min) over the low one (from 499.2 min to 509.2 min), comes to 1.100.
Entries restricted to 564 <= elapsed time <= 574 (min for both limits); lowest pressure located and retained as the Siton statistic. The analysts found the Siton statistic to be 140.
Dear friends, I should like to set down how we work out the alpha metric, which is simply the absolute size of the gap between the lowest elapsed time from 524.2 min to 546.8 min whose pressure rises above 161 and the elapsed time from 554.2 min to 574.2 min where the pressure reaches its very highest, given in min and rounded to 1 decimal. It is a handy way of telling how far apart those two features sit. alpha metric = 37.5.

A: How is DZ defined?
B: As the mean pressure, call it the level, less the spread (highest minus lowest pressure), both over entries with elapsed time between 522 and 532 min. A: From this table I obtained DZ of 162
